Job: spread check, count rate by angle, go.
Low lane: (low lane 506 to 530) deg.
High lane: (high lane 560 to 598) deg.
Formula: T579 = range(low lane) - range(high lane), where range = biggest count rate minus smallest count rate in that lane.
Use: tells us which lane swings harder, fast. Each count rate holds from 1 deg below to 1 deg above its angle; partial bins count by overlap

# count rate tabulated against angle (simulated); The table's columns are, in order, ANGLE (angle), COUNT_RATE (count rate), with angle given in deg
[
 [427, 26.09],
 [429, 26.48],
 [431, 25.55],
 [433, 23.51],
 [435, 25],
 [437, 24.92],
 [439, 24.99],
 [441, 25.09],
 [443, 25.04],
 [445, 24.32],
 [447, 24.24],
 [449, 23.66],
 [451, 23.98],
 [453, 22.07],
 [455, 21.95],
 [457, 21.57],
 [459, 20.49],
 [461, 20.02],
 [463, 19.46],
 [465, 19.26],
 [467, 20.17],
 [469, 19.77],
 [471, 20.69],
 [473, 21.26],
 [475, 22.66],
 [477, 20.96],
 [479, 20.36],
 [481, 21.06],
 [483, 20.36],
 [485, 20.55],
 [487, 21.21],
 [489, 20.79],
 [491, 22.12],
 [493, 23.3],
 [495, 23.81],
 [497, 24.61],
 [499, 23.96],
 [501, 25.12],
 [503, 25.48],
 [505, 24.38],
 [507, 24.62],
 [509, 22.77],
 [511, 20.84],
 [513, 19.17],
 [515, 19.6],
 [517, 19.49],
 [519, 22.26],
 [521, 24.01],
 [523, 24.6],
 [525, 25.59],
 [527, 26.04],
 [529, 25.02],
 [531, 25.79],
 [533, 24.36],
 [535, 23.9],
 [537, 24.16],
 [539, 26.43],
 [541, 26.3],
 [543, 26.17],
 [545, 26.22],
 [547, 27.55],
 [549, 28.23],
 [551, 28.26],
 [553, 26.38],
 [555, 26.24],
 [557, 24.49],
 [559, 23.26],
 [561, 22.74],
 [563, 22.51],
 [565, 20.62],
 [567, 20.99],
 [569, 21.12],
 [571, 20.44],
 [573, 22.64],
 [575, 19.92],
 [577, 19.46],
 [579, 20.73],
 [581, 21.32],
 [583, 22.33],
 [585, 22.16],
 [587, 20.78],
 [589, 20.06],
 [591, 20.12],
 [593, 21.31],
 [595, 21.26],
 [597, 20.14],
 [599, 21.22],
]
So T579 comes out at 3.6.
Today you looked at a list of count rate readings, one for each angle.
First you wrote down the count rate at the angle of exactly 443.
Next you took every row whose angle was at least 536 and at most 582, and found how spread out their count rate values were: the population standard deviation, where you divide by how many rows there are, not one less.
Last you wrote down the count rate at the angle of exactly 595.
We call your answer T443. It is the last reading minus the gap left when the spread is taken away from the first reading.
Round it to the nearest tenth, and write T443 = -1.0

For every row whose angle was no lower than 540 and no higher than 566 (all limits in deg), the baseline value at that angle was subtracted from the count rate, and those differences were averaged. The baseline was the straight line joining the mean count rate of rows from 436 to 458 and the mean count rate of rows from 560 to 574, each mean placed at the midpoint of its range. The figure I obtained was 3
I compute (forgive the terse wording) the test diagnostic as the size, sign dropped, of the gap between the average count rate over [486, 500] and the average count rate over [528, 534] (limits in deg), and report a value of 2.23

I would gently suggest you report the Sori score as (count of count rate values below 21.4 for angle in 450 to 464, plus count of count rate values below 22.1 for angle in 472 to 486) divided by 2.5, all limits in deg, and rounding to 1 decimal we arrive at 3.6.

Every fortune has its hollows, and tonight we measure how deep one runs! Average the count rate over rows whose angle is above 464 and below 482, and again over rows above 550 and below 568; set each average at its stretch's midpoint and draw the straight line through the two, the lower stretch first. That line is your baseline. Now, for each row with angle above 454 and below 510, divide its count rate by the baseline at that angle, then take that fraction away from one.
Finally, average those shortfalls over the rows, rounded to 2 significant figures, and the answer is -0.040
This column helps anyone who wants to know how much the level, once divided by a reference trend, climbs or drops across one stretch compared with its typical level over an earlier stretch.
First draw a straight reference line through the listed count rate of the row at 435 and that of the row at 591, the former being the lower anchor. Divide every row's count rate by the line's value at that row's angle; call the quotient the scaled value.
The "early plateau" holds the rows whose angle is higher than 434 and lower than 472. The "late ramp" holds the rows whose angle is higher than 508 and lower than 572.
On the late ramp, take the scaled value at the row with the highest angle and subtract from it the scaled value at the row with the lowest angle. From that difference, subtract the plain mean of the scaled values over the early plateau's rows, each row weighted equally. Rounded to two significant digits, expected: -0.94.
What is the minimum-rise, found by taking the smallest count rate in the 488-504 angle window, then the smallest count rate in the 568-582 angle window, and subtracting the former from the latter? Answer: -1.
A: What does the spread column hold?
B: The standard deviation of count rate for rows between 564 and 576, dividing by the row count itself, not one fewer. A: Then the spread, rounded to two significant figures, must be 0.85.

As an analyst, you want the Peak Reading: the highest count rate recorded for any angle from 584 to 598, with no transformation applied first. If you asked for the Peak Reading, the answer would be 22.16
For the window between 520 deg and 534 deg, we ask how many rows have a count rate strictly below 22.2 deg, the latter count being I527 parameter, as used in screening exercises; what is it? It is 0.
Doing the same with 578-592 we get 6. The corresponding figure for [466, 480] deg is 6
